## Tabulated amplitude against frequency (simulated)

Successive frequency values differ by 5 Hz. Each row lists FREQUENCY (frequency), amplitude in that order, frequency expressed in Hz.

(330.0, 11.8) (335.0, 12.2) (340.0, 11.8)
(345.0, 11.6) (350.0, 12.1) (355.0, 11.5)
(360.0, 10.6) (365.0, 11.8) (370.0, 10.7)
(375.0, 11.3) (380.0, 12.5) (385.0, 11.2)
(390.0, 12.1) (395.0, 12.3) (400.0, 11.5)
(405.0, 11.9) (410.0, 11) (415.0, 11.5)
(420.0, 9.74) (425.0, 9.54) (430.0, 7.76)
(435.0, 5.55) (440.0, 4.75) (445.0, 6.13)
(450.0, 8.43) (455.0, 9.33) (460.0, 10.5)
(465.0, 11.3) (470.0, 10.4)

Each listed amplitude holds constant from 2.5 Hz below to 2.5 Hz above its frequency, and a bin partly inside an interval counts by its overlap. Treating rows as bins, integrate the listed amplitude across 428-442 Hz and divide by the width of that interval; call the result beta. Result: 6.0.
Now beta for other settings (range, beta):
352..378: 11.2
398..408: 11.7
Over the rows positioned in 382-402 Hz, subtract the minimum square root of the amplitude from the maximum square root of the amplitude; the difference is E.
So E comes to 0.16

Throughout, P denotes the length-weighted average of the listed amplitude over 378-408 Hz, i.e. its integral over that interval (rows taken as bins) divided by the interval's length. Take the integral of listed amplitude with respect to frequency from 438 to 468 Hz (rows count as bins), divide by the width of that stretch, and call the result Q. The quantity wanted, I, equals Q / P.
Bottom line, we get 0.71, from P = 11.9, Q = 9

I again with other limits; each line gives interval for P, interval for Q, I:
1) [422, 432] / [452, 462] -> 1.12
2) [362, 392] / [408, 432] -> 0.86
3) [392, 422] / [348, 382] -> 1.01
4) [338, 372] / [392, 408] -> 1.04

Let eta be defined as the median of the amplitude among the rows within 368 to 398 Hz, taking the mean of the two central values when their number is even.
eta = 11.7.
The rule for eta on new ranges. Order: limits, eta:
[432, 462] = 7.3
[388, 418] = 11.7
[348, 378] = 11.4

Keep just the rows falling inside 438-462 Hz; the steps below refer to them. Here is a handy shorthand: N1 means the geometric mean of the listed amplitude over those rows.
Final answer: 7.5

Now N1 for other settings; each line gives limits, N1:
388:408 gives 11.9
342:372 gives 11.4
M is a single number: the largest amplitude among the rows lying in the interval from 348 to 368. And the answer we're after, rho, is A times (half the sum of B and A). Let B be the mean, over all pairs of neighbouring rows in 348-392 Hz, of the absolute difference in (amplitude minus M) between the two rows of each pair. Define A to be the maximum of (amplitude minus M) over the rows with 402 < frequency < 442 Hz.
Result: -0.08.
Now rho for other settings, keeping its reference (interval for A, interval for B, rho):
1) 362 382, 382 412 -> 0.21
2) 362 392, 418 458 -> 0.35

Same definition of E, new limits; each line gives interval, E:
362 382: 0.26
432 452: 0.72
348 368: 0.22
